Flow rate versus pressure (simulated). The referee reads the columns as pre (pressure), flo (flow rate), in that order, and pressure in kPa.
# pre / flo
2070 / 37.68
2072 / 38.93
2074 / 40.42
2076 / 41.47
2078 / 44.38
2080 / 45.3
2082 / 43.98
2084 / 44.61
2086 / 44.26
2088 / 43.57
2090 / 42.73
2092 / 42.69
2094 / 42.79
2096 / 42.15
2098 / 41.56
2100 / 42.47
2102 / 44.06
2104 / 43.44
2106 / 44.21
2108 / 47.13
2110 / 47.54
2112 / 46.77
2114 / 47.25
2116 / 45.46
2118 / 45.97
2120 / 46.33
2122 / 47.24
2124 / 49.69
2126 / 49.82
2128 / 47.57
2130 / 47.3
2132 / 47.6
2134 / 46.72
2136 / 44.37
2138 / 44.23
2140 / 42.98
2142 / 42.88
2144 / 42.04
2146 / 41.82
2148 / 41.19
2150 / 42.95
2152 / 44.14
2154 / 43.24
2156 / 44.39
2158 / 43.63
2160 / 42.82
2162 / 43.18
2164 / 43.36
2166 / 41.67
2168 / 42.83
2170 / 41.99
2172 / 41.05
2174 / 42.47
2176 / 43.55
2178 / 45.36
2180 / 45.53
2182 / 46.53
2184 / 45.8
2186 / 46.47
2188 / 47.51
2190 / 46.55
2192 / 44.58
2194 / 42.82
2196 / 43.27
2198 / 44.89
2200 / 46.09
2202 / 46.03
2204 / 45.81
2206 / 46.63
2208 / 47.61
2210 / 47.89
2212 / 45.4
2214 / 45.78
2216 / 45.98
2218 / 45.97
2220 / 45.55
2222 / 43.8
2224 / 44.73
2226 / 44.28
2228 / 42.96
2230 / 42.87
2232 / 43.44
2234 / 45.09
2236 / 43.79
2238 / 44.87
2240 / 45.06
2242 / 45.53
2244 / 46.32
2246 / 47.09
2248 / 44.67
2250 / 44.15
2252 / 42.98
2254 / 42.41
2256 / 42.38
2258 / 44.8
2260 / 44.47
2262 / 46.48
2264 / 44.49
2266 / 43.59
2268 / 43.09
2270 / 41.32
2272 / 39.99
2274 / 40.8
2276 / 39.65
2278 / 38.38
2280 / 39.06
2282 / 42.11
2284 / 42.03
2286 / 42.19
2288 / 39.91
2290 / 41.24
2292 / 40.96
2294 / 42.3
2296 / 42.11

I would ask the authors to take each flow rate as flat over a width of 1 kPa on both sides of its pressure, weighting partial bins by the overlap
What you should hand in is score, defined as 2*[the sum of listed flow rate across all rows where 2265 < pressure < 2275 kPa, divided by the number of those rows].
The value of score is 83.5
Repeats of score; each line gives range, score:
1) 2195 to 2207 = 90.9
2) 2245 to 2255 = 88.5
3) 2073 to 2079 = 84.2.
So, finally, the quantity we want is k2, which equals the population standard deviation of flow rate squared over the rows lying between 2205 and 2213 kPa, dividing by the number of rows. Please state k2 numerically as 91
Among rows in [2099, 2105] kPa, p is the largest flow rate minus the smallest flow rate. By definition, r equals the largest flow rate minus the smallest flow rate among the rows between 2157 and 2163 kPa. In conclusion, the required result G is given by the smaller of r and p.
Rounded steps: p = 1.59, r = 0.81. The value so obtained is 0.81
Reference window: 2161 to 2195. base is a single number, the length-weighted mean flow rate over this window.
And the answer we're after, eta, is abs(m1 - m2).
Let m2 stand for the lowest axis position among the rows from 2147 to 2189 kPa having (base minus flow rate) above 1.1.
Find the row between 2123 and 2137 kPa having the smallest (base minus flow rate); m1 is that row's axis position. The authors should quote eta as 22 kPa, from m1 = 2126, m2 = 2148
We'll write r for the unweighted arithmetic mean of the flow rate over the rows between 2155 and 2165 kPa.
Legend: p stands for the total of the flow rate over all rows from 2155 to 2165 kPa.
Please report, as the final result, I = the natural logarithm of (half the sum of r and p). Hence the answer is 4.87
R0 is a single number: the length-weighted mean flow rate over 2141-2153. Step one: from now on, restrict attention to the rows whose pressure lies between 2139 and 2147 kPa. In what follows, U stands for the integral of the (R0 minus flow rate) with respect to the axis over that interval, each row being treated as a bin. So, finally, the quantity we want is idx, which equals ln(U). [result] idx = -0.5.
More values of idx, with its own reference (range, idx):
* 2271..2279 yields 3.1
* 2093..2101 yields 0.7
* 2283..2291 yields 2.2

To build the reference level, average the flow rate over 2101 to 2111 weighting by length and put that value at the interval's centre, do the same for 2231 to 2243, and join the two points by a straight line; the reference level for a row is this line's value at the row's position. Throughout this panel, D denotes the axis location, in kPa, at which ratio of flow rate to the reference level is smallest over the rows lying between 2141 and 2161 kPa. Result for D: 2148 kPa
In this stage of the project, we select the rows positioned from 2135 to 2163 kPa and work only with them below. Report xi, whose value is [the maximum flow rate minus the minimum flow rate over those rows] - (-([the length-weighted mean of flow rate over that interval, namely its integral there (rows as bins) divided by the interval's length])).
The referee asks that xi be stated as 46.3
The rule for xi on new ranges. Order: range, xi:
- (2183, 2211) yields 50.9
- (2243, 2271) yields 49.9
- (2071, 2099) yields 49.1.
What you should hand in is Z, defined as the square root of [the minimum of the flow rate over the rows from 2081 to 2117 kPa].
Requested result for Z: 6.45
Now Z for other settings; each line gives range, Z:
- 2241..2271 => 6.43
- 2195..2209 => 6.58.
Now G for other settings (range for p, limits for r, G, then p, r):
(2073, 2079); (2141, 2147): 1.06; 3.96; 1.06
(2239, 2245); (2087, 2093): 0.88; 1.26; 0.88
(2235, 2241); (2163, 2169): 1.27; 1.27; 1.69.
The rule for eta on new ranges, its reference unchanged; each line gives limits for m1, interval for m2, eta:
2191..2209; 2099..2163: 108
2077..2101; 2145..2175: 66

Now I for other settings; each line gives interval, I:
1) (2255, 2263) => 4.71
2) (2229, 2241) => 5.04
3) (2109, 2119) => 4.94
